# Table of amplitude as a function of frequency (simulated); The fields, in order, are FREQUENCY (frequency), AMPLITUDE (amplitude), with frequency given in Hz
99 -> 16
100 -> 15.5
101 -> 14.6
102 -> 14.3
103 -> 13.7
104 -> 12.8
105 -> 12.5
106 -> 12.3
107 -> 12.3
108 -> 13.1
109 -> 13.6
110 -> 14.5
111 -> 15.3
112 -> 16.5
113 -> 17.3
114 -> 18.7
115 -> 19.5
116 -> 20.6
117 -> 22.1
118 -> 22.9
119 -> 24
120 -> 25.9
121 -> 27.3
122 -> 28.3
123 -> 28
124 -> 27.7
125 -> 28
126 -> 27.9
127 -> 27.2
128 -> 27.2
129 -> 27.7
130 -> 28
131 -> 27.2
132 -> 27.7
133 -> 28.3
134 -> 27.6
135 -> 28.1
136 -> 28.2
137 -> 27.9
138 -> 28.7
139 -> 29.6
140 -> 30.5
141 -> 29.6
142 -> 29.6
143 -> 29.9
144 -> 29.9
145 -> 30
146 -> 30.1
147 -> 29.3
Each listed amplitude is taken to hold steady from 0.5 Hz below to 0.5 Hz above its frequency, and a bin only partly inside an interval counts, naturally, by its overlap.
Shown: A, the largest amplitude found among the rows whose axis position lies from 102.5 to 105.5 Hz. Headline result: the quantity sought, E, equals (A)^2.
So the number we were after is 188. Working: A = 13.7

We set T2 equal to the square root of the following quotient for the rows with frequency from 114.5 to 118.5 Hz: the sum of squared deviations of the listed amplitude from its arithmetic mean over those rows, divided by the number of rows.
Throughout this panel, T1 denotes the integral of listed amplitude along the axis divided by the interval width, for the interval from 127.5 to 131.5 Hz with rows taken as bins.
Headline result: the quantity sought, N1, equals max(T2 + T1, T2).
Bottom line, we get 28.8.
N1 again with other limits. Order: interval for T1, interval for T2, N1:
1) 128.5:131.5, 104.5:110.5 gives 28.4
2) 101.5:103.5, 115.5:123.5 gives 16.7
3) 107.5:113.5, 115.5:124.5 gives 17.8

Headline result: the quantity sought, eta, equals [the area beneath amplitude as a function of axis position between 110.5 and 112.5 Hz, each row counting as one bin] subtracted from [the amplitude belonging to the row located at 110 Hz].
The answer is -17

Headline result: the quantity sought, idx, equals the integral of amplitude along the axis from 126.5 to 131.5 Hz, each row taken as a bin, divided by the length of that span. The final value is 27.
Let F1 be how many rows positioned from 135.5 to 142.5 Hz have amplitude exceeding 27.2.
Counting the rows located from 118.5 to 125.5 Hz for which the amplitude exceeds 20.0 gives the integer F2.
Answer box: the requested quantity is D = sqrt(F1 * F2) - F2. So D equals 0.0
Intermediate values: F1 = 7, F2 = 7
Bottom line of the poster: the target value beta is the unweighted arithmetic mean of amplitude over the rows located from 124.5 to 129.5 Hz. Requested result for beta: 27.6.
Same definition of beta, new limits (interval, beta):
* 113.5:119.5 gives 21.3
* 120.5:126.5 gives 27.9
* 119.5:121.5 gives 26.6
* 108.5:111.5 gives 14.5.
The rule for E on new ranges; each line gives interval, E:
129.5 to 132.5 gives 784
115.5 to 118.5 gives 524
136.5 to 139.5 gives 876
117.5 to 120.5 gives 671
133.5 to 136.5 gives 795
